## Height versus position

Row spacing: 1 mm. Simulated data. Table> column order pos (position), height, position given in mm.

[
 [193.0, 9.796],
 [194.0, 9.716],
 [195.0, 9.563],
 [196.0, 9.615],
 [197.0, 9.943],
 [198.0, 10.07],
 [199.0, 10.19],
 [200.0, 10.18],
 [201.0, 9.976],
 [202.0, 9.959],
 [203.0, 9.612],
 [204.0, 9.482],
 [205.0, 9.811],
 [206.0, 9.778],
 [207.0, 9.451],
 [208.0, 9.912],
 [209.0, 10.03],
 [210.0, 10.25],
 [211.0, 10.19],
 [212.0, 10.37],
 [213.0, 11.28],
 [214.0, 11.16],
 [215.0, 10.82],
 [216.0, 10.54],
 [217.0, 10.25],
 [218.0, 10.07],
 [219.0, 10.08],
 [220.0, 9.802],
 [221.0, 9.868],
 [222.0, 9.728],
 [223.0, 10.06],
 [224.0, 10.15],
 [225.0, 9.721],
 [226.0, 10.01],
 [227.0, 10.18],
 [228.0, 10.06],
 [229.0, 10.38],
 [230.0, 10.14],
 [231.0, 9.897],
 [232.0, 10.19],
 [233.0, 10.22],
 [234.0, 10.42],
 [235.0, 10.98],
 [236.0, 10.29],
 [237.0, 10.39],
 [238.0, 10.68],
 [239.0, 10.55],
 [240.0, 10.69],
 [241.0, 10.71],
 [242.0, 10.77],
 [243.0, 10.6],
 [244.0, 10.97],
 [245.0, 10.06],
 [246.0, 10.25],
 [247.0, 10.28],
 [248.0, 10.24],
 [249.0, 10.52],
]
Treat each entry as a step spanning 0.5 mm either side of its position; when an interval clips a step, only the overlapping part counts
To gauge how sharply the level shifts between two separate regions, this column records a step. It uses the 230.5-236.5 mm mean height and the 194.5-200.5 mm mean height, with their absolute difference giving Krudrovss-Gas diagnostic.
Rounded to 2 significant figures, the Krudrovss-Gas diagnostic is 0.41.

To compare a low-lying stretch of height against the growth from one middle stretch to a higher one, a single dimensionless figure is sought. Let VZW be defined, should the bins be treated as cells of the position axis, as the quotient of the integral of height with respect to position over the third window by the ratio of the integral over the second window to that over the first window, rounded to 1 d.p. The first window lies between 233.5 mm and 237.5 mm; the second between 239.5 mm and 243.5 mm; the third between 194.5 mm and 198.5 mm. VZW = 38.6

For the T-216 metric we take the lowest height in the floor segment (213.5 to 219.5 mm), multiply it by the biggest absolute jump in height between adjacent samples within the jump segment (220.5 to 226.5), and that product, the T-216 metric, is 4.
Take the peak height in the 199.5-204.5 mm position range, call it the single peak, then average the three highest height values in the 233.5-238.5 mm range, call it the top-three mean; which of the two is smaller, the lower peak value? 10.2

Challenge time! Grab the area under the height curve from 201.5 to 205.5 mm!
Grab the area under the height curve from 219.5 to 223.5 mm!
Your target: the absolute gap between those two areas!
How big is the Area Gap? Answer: 0.6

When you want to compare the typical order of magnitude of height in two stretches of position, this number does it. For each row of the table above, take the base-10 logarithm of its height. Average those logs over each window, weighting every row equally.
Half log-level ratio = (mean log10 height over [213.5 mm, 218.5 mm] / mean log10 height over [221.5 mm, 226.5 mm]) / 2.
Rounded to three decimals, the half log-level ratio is 0.513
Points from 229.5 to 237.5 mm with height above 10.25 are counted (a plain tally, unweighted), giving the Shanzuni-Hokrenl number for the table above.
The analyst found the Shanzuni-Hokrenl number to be 4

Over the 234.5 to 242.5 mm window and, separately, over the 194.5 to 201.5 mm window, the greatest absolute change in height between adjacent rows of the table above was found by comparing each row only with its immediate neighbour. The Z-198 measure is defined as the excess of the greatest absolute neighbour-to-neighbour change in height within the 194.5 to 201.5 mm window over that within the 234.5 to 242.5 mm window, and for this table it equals -0.4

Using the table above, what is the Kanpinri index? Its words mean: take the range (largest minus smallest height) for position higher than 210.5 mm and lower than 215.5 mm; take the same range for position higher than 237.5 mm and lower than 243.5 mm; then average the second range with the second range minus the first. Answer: -0.3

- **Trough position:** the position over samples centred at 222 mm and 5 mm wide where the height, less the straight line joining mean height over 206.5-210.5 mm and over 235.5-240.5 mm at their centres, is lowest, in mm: 222.0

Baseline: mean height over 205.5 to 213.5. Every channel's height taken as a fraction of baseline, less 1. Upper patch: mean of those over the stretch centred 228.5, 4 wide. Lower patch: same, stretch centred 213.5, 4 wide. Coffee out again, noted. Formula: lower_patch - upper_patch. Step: 0.07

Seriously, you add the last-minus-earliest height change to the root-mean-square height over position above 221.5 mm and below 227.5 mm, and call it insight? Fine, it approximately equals 10.4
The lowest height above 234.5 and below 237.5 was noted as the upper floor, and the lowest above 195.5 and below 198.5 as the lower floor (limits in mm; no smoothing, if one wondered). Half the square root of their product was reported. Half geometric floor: 4.97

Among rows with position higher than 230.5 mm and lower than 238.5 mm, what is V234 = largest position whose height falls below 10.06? 231.0 mm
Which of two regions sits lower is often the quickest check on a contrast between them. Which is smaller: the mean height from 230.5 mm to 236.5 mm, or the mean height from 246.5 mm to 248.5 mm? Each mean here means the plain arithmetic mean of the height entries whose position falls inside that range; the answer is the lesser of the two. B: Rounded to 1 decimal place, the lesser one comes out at 10.3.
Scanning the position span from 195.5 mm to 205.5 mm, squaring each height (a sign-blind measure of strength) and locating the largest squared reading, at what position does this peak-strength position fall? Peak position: 199.0 mm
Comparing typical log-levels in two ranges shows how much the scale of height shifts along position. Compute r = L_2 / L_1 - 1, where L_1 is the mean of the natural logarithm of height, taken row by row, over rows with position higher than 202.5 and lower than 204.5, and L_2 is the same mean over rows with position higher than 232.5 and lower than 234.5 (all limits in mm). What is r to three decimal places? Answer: 0.034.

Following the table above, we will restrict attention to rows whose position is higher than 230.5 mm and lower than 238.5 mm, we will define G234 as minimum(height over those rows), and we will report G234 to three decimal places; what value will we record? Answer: 9.897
